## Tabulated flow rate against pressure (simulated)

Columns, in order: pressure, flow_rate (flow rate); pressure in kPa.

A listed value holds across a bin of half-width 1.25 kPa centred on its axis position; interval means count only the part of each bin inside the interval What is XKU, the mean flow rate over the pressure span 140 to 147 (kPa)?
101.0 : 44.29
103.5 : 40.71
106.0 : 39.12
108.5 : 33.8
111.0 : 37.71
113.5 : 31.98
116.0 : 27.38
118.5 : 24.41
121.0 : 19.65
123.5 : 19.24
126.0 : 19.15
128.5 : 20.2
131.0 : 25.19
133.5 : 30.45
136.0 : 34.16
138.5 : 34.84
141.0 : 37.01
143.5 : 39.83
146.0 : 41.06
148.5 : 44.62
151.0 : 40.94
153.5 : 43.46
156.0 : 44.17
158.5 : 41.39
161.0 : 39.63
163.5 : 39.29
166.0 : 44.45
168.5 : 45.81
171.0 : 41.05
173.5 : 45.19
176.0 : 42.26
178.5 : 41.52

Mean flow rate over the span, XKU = 39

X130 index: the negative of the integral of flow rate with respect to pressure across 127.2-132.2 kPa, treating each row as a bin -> -113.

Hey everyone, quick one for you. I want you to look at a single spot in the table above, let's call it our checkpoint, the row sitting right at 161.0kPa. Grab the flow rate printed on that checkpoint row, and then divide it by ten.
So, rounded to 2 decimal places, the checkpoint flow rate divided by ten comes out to 3.96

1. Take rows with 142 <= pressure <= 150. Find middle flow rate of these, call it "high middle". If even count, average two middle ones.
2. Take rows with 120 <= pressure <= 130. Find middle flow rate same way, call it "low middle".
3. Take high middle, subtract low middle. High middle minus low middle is 22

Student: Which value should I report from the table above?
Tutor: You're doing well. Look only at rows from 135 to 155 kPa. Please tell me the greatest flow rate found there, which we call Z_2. 44.62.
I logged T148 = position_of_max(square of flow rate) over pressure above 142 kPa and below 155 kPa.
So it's 148.5 kPa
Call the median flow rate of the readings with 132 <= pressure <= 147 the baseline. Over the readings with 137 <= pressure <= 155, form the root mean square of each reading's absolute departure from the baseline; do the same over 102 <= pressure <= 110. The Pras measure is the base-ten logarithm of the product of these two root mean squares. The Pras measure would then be 1.28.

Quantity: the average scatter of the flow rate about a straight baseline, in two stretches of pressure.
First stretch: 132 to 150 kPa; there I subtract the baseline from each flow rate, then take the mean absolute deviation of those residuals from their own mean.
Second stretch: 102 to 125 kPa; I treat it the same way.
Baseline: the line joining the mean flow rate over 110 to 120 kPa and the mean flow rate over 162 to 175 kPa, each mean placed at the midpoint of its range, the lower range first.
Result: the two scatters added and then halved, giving 5.5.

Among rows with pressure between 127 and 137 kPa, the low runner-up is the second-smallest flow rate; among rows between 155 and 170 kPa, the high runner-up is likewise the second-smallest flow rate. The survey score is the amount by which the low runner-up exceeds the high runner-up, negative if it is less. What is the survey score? -14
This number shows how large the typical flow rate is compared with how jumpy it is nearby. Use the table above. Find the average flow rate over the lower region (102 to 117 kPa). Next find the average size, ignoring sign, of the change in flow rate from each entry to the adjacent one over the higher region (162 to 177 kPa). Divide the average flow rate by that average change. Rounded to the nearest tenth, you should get 9.6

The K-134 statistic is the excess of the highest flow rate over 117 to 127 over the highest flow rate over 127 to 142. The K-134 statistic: -13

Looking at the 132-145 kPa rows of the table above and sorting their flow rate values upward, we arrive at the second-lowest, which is 34.16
